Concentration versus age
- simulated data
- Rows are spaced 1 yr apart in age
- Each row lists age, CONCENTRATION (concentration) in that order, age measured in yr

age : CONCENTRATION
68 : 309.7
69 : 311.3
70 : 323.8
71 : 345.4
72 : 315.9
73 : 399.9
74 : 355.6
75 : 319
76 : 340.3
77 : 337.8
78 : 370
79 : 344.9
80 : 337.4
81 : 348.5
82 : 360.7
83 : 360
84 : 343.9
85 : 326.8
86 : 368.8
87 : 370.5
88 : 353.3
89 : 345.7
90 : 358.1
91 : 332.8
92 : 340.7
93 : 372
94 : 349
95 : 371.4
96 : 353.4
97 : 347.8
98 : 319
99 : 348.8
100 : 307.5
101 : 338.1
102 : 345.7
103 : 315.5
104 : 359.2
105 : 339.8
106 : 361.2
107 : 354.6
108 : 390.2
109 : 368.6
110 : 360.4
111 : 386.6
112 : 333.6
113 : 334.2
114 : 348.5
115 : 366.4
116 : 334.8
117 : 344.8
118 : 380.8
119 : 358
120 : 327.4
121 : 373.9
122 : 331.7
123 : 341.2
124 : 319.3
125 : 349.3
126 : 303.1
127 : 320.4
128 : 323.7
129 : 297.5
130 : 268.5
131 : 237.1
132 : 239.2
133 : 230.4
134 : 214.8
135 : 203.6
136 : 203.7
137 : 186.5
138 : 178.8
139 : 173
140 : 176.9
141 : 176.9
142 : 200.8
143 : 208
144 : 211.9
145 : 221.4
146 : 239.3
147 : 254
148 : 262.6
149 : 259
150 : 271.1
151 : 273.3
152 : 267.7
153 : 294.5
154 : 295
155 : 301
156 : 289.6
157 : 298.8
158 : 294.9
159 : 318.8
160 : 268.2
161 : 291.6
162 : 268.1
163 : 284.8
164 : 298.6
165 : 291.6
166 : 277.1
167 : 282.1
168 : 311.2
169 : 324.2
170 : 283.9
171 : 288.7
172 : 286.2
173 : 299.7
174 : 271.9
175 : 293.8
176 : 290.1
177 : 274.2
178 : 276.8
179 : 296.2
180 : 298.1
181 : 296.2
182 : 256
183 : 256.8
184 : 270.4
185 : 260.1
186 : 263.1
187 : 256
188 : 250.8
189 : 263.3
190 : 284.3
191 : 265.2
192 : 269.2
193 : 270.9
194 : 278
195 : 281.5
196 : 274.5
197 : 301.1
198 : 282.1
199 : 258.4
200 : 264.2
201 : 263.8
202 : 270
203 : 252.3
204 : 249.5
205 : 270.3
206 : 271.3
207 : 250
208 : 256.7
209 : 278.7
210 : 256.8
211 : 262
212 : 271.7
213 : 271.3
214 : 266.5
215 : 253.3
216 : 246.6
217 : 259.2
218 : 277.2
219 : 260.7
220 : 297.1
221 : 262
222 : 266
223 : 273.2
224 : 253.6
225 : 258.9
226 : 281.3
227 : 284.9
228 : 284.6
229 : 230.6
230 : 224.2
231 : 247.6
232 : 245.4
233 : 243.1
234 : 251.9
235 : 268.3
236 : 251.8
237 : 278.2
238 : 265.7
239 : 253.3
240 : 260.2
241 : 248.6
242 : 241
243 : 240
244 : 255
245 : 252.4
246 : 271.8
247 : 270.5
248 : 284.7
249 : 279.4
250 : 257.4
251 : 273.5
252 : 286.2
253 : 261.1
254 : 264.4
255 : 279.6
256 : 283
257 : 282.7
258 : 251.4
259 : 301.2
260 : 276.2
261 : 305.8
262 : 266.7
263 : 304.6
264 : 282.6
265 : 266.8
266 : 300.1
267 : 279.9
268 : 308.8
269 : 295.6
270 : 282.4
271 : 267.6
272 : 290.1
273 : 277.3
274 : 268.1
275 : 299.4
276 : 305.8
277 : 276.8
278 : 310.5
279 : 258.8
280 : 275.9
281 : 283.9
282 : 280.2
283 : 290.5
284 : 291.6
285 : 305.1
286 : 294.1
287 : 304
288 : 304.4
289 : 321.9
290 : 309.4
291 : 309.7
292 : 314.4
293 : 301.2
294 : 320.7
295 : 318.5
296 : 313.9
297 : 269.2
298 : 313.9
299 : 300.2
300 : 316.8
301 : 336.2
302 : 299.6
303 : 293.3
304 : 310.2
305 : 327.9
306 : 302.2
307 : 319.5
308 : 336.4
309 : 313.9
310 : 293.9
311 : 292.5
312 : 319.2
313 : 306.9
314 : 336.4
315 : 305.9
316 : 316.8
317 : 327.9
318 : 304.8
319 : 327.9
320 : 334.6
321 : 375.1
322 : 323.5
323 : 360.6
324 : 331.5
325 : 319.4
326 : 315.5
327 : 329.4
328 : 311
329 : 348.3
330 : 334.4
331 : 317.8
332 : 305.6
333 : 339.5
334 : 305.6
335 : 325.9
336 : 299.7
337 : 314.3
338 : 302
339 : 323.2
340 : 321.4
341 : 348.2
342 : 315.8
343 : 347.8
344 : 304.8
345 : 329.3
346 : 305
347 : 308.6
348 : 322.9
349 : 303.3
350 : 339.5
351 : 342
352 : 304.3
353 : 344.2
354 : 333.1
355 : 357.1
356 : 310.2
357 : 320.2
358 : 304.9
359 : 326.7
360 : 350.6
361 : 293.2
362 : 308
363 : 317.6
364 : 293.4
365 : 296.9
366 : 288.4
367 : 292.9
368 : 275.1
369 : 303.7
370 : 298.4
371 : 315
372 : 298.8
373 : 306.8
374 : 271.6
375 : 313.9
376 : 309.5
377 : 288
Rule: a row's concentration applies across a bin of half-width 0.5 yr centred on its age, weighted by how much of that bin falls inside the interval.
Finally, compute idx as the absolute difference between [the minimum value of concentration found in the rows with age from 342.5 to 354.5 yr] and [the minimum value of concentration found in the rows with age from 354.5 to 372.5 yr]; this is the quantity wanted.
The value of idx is 28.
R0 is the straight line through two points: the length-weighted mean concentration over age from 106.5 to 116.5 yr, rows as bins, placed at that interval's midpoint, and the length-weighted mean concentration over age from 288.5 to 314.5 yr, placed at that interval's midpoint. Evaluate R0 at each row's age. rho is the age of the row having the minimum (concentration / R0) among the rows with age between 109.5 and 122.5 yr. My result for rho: 120 yr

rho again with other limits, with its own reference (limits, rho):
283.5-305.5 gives 297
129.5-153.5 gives 139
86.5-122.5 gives 100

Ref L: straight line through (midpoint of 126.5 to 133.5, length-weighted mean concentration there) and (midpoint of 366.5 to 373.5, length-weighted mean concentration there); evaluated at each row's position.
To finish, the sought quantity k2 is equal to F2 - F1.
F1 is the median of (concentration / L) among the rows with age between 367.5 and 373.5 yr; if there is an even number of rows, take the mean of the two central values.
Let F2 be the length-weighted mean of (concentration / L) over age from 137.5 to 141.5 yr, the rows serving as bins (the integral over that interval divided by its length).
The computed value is -0.37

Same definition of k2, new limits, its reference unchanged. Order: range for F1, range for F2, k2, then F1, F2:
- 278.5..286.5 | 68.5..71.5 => 0.23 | 0.99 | 1.2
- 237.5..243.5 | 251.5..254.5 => 0.06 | 0.88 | 0.9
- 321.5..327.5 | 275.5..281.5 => -0.12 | 1.11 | 1.0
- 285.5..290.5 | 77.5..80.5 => 0.26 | 1.05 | 1.3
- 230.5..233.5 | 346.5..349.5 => 0.19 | 0.86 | 1.1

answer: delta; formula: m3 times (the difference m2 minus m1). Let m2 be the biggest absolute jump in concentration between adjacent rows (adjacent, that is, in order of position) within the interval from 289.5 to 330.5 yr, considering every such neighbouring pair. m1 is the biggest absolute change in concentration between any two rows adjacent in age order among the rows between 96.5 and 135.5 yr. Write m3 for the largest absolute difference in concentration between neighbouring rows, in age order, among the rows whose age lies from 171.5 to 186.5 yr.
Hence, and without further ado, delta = -56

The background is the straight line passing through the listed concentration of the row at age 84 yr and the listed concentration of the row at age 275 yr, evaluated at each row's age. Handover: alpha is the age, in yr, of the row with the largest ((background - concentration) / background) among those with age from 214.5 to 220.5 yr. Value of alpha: 216 yr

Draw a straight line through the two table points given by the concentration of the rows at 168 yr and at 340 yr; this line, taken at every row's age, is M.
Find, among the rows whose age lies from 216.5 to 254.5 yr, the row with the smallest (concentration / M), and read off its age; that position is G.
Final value 230 yr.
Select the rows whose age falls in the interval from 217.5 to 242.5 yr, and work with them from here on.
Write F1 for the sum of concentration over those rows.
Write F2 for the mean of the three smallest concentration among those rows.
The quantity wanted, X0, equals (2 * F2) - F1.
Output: -6046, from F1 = 6509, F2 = 232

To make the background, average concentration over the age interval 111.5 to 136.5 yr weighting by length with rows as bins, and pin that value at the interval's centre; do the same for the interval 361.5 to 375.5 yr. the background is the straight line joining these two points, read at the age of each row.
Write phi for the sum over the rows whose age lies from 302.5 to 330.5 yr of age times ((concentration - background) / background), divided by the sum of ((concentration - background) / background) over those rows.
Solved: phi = 319.9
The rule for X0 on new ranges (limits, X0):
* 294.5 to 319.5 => -7234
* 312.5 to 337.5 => -7512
